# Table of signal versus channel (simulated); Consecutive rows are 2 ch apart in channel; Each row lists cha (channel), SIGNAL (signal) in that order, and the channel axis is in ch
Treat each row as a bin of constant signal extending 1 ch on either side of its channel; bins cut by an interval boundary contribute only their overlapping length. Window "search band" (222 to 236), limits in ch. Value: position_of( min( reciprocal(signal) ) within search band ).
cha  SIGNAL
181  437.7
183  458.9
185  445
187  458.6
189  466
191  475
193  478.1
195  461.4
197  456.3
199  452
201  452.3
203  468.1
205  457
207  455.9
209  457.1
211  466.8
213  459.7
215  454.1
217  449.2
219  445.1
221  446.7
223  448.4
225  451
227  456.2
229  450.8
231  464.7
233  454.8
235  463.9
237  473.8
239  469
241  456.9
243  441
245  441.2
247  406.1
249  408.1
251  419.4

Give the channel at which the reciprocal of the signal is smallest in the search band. 231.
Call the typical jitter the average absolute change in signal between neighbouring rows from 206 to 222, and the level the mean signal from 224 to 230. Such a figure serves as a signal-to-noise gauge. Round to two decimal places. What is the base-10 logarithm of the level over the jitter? 1.97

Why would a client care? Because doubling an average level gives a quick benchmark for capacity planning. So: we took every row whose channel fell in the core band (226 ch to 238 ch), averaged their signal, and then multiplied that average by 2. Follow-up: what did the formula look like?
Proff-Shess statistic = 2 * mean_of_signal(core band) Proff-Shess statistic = 921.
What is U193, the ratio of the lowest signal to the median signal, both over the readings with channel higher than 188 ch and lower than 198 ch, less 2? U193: -1.02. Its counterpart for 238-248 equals -1.08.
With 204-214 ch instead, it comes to -1.00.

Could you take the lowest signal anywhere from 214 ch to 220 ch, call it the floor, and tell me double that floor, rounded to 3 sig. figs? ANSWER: 890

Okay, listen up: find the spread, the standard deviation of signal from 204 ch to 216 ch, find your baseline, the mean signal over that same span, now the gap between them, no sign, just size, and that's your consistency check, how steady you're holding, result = 454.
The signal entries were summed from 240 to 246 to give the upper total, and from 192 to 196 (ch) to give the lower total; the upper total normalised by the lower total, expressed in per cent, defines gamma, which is 143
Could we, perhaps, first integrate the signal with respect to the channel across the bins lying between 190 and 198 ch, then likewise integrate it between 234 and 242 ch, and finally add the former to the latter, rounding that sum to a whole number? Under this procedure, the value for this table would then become 7469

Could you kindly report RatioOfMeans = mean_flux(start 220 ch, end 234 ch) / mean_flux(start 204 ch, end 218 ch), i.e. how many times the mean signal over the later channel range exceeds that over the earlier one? 0.99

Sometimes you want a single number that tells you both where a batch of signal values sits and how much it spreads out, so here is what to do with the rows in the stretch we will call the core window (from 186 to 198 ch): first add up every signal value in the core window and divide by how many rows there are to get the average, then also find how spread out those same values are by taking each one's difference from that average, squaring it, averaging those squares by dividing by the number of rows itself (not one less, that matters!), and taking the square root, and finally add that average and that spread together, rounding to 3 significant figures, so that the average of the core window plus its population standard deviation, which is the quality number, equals 474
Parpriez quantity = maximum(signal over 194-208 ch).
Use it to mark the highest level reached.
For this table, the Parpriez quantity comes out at 468.1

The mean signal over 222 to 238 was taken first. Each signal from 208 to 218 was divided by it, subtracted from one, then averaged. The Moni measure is 0.001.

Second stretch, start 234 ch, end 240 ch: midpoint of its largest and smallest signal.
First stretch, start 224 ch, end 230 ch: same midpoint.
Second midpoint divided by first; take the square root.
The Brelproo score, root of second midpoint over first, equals 1.02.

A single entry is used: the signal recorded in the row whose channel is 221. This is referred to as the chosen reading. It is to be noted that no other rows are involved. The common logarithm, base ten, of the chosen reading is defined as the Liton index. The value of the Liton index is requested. 2.65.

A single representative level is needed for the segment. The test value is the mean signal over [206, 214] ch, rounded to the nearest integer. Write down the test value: 460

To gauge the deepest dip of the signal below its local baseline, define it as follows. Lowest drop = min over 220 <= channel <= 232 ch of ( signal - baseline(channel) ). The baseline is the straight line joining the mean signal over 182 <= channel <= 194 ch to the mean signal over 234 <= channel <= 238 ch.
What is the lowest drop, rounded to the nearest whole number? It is -21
